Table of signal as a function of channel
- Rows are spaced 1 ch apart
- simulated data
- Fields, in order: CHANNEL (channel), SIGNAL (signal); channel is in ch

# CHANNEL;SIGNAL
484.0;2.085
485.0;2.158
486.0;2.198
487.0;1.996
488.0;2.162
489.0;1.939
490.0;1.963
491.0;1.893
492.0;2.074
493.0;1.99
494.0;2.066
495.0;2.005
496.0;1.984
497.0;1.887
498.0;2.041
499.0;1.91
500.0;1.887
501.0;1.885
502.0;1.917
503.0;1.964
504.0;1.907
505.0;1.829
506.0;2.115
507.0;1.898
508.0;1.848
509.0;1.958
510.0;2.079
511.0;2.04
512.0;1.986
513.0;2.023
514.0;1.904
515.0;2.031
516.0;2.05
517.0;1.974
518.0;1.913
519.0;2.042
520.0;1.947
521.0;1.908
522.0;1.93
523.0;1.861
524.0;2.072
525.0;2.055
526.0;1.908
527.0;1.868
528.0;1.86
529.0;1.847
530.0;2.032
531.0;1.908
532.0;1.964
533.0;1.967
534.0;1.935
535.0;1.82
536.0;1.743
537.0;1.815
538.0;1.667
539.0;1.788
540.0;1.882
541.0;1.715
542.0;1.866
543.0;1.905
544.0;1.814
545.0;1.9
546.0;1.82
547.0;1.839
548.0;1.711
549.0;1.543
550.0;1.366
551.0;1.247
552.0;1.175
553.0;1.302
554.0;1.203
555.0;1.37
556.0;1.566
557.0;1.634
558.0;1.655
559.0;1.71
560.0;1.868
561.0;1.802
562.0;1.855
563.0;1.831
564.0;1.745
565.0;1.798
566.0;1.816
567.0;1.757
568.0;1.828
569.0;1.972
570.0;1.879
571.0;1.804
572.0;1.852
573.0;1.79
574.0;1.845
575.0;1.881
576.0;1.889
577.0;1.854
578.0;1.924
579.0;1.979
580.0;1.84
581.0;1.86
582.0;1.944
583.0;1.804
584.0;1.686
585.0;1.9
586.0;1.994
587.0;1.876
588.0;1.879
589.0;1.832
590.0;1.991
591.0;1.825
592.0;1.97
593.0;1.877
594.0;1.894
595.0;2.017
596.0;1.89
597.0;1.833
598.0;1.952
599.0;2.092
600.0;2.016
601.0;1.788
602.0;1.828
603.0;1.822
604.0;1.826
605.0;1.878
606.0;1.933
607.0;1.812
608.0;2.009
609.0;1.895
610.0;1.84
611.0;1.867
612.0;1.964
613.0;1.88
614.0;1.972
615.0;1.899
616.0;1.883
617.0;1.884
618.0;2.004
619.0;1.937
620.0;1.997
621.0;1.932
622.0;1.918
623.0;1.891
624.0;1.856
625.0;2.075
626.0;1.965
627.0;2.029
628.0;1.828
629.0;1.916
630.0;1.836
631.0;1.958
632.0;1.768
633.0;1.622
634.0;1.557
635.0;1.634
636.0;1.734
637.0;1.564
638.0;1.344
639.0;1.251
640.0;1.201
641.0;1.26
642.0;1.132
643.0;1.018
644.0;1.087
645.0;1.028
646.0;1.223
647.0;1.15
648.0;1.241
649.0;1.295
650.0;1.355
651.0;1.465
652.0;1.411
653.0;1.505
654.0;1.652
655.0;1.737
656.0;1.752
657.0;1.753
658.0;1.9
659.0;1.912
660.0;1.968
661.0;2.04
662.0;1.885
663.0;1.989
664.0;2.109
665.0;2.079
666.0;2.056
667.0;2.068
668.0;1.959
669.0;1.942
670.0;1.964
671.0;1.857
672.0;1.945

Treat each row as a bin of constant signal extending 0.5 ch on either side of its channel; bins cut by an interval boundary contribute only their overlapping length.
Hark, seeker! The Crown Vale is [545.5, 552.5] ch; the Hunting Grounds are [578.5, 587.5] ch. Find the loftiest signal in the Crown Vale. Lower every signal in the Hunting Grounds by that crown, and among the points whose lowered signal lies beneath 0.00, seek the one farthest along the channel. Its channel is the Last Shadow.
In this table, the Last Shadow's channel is 584.0 ch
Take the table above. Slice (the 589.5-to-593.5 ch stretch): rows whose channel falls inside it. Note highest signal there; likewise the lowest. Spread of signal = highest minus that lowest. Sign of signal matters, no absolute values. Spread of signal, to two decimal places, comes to 0.17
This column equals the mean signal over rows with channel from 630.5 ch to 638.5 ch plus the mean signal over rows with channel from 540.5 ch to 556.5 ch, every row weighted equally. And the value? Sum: 3.23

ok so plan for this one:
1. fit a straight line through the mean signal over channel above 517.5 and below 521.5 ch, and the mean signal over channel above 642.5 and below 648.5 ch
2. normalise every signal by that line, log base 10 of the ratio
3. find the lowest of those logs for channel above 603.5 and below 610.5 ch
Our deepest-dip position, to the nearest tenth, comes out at 604.0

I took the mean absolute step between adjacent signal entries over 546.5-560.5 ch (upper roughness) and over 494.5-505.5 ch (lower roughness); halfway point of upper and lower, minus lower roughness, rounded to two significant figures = 0.028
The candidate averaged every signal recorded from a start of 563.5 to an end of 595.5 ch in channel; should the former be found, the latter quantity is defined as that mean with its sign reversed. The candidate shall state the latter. -1.87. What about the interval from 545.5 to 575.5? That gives -1.68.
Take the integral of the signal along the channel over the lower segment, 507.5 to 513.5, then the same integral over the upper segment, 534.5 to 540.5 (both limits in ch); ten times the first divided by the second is 11.1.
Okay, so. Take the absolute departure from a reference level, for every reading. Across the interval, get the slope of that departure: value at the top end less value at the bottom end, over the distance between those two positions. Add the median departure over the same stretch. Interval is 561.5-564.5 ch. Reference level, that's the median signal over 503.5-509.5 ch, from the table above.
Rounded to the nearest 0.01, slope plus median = 0.13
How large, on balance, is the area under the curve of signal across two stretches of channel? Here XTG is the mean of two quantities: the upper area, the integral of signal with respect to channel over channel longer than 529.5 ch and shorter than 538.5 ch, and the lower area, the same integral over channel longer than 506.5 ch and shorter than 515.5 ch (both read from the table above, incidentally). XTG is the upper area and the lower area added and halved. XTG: 17.3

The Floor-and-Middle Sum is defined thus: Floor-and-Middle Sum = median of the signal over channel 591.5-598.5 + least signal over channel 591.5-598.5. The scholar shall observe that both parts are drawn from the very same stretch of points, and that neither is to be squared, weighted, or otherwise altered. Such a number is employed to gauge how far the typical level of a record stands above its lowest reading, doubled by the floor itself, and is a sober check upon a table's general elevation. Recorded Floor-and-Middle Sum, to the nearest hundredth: 3.73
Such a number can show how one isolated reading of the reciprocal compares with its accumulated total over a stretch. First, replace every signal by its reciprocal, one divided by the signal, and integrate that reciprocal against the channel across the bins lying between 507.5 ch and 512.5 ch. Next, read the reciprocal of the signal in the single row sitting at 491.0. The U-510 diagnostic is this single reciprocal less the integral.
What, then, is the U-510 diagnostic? -2.00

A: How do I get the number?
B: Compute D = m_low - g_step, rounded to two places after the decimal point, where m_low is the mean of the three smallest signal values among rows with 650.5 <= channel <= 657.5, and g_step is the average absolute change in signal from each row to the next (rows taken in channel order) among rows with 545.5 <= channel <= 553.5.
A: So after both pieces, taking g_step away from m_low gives 1.34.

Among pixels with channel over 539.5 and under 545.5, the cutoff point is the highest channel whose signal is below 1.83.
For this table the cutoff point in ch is 544.0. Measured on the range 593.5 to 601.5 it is 601.0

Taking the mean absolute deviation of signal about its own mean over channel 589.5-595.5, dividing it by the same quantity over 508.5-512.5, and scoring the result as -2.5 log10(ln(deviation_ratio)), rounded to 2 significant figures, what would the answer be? 1.1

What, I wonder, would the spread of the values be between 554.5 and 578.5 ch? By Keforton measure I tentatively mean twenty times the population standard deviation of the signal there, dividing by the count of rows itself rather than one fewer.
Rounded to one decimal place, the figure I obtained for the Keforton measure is 2.5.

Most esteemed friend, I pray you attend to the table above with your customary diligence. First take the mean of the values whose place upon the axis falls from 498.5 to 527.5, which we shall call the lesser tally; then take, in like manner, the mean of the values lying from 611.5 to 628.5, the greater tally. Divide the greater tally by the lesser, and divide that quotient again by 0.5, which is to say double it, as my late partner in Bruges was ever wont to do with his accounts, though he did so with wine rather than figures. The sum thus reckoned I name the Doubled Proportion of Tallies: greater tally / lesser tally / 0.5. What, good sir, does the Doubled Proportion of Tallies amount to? 1.98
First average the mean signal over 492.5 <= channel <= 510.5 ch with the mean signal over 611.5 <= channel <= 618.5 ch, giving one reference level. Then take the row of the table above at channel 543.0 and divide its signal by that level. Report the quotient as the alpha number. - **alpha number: 0.982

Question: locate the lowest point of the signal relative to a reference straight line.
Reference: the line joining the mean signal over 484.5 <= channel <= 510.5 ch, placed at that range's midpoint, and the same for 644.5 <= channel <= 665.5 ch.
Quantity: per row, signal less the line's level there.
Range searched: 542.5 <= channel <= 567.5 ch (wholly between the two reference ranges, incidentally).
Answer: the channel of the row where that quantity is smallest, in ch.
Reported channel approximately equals 552.0 ch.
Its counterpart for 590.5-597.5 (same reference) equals 591.0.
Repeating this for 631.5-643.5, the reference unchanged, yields 643.0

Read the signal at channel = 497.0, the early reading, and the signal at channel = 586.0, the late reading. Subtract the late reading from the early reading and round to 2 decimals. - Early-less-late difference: -0.11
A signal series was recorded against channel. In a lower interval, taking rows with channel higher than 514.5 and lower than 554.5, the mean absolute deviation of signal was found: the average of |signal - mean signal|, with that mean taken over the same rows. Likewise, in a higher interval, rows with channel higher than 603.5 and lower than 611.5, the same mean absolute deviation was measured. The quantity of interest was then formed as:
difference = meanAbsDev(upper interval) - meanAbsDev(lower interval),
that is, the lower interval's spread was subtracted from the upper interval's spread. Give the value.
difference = -0.122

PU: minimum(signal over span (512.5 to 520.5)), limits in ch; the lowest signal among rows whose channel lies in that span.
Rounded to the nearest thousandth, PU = 1.904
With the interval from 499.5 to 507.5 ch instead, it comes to 1.829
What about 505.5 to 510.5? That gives 1.848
